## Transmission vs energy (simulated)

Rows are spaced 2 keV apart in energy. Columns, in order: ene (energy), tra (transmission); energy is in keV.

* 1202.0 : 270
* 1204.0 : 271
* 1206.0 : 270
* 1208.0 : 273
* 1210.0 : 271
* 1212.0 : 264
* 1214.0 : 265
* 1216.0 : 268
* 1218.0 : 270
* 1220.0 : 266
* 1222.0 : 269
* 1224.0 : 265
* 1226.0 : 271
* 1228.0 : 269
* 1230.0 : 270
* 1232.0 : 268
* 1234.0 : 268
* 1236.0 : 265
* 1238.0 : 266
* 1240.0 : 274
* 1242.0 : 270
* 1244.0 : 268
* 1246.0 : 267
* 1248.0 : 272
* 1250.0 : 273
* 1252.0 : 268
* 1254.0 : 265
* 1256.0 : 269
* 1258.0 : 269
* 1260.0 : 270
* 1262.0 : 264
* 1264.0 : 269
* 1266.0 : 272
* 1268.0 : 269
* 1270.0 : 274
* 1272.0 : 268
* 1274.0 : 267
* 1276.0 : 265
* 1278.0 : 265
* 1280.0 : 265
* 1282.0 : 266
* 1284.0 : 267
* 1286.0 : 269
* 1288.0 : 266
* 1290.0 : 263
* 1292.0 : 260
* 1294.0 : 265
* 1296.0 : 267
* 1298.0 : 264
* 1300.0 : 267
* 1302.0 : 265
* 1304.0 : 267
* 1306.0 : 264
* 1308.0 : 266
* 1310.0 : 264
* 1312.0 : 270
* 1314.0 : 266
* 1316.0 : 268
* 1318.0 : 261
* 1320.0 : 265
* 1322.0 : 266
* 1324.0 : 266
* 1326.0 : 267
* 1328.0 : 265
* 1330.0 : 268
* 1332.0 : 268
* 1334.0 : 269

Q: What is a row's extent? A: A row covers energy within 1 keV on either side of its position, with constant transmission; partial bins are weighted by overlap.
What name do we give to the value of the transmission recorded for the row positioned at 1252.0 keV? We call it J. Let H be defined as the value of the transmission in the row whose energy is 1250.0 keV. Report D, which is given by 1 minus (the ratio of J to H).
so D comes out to 0.018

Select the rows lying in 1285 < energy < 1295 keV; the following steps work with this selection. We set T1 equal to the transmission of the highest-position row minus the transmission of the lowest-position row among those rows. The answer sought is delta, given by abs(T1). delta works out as 4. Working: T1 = -4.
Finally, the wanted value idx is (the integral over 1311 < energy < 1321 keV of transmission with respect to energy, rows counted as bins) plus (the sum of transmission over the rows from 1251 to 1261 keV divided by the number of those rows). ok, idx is 2928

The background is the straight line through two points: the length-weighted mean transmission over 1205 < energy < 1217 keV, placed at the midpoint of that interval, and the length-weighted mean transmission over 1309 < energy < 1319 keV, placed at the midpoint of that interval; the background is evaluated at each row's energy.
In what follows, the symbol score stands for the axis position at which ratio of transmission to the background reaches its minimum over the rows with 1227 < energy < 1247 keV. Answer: 1236.0 keV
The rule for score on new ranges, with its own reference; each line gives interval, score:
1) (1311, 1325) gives 1318.0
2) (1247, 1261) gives 1254.0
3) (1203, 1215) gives 1212.0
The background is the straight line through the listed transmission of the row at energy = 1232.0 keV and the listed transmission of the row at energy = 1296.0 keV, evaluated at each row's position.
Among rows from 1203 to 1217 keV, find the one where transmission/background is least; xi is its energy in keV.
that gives 1212.0 keV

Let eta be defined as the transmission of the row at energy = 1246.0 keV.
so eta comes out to 267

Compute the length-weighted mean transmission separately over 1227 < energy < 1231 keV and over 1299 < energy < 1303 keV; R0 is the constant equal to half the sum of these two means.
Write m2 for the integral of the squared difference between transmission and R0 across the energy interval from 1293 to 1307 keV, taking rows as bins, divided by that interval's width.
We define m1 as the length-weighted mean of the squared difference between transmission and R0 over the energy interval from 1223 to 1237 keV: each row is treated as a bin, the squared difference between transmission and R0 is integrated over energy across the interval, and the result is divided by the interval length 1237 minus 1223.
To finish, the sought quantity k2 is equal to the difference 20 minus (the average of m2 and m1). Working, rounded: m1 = 4.6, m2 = 6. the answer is 14.5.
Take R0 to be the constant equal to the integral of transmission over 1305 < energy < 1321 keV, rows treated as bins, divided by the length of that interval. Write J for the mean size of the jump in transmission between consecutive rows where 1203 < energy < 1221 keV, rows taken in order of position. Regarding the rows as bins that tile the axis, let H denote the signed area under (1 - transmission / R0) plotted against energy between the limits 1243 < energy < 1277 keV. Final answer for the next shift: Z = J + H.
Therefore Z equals 2.5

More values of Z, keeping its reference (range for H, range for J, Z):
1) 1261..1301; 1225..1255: 2.5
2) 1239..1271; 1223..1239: 1.7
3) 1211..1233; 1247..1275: 3.1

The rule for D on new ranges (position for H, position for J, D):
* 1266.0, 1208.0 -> -0.004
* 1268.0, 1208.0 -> -0.015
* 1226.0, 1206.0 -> 0.004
